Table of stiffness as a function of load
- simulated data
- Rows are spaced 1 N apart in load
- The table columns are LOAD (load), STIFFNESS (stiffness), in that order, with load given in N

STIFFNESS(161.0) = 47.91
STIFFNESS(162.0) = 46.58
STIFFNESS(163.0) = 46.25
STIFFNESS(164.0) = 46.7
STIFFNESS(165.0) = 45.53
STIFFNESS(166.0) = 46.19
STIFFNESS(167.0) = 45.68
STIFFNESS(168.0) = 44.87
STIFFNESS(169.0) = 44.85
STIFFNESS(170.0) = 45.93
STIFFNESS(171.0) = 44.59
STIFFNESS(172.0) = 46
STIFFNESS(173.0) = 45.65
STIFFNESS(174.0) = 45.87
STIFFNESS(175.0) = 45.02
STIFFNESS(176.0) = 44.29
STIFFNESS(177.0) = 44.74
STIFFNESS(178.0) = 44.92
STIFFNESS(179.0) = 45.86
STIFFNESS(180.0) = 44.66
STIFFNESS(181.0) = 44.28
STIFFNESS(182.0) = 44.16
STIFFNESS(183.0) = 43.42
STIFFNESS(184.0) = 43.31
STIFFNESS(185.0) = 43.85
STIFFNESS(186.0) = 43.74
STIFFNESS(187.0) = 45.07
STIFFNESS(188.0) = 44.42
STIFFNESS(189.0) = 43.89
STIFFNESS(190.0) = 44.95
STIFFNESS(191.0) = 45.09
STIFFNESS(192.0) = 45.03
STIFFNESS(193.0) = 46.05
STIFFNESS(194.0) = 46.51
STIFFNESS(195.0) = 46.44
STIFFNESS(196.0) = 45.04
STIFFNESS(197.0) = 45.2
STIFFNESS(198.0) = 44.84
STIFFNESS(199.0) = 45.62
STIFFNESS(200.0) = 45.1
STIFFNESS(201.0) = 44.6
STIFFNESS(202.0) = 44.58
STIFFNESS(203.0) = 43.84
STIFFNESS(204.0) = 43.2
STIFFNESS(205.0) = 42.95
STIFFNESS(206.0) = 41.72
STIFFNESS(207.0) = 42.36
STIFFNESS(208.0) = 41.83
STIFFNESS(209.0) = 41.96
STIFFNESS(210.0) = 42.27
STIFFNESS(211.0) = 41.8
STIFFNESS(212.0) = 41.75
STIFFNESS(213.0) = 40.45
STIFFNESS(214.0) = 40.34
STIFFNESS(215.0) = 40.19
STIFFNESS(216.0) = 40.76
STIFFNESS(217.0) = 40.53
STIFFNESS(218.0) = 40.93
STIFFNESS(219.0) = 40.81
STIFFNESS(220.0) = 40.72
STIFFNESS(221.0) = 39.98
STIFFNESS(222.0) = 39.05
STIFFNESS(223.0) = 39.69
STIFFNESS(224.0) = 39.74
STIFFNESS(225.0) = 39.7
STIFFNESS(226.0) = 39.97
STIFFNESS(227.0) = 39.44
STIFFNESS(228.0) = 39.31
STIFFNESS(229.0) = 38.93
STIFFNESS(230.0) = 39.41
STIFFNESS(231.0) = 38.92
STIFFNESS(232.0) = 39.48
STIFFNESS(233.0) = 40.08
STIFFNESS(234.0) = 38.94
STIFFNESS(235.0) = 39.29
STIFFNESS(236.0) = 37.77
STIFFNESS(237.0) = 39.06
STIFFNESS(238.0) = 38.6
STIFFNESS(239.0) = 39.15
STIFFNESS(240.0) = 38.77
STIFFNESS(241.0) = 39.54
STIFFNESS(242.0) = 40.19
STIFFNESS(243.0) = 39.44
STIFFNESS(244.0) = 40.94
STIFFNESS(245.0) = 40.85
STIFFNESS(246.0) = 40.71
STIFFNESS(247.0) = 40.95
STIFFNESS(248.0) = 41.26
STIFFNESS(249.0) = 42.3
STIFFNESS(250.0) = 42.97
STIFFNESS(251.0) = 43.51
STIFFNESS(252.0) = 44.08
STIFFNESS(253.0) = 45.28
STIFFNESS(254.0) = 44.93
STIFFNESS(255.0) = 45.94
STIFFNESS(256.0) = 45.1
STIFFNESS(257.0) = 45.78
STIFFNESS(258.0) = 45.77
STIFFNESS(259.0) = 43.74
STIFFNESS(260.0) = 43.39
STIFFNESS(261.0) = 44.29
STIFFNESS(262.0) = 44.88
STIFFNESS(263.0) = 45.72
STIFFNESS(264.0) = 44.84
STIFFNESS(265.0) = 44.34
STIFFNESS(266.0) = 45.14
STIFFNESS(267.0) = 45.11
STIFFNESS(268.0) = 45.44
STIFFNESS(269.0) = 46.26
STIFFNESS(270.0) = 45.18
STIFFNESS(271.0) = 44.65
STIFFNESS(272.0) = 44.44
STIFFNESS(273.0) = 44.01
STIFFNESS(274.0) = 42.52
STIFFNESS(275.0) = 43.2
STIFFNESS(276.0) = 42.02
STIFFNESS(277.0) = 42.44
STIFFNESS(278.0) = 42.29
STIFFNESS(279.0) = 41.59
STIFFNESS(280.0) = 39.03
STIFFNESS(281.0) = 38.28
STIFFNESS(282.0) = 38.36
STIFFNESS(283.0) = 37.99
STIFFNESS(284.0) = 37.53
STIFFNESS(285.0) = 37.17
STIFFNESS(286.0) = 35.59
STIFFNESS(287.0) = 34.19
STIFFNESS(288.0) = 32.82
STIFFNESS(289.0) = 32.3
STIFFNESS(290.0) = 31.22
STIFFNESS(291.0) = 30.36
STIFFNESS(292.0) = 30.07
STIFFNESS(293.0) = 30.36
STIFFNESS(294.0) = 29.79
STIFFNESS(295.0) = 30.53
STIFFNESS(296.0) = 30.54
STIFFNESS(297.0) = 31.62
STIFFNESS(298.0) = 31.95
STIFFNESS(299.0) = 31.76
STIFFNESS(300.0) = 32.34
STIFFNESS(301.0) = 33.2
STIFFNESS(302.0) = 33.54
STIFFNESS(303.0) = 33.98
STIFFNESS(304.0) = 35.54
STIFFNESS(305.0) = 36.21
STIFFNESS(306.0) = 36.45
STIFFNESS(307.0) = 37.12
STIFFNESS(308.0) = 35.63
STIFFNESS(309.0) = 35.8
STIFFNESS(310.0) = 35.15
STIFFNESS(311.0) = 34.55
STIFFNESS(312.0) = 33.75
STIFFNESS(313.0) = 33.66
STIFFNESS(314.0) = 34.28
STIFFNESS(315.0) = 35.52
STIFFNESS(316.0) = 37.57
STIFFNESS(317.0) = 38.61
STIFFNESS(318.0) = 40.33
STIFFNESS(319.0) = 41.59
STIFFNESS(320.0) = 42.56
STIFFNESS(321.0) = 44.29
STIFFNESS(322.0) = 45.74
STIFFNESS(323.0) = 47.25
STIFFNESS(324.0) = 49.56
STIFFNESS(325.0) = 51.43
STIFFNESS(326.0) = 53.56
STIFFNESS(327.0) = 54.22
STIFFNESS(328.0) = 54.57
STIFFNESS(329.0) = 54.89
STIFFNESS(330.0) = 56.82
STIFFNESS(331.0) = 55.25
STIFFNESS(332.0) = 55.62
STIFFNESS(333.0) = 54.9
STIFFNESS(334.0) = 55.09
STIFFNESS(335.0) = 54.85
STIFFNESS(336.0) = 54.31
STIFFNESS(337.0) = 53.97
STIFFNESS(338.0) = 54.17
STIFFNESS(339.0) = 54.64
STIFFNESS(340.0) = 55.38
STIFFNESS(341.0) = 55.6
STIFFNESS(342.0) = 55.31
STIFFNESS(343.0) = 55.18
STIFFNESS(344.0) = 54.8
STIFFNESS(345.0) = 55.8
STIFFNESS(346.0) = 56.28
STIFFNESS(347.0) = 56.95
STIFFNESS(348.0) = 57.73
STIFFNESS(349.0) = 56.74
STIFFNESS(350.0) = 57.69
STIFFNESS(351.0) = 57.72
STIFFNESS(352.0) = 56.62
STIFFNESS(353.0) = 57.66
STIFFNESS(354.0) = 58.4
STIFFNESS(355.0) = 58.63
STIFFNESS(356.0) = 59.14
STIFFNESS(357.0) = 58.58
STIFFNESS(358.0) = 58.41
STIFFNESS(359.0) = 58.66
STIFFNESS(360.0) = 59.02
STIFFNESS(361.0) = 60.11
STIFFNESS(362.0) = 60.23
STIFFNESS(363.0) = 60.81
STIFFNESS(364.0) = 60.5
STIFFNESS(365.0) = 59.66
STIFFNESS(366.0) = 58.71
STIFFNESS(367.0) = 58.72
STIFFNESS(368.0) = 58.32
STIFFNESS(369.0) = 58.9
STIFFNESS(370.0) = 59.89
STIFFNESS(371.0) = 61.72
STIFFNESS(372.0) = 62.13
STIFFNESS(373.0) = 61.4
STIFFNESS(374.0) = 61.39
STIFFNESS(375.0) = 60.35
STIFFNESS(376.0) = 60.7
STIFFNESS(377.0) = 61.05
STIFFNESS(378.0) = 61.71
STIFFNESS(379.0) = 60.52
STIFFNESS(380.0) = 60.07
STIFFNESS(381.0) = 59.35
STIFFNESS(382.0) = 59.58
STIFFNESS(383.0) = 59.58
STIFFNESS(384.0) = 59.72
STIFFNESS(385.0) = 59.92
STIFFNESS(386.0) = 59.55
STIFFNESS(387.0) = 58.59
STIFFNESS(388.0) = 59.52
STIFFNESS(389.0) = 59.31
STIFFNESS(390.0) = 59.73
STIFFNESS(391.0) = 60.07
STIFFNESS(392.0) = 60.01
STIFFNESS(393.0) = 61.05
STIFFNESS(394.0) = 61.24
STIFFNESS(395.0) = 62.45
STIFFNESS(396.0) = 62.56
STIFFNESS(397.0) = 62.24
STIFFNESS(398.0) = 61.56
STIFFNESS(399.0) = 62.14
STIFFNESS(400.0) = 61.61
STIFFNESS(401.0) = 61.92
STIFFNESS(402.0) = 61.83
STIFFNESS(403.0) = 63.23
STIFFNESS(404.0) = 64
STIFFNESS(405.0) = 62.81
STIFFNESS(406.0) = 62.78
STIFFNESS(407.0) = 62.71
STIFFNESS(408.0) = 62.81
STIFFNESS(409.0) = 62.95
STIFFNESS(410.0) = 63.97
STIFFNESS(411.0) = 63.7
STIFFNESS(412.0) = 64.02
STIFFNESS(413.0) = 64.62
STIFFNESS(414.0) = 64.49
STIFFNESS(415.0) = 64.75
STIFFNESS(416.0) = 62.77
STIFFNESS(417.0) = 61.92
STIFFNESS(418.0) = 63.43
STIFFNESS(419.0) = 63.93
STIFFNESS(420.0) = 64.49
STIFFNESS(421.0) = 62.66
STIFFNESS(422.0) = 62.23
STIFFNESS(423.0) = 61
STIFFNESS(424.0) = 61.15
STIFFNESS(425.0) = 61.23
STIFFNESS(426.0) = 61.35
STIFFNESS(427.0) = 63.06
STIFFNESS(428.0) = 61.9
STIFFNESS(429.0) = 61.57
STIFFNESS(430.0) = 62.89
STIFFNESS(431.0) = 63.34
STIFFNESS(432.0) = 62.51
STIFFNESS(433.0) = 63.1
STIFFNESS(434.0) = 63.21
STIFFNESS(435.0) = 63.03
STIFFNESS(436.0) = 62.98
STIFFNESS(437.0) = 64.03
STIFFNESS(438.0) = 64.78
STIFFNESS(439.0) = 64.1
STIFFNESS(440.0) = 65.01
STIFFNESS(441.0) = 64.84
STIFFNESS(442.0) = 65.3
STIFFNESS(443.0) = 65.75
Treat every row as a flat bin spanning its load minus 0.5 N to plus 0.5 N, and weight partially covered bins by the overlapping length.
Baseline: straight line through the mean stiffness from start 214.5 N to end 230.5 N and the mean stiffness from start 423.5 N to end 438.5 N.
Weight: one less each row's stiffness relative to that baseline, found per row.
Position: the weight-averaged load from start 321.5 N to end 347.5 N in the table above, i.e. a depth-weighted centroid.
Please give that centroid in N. 338.4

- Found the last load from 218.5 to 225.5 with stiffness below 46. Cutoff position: 225.0 N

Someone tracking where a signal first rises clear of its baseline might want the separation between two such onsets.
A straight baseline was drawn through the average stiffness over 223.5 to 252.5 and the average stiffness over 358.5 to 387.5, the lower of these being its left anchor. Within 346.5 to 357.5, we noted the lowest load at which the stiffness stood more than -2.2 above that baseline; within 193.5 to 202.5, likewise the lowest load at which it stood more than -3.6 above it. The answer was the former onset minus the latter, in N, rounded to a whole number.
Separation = 153 N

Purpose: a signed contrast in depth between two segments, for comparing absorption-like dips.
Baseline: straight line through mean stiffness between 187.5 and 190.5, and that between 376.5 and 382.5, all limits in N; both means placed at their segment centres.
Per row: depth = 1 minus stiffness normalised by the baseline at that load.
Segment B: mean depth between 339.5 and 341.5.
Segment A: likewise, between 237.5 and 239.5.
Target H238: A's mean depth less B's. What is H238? 0.17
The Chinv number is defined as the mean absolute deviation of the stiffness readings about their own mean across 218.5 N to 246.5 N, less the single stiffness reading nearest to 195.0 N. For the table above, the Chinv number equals -46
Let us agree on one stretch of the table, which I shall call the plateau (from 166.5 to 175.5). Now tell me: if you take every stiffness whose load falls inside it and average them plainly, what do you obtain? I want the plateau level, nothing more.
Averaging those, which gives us 45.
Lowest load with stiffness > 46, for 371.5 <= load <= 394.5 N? 372.0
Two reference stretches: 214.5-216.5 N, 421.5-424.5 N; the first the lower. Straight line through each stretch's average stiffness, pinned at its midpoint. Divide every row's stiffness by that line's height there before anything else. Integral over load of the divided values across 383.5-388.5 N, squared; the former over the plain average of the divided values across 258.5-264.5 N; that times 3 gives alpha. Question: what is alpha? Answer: 81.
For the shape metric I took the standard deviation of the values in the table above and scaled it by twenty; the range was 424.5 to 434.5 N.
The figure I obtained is 16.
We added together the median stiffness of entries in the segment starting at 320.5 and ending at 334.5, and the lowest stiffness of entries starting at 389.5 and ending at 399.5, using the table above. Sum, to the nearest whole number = 114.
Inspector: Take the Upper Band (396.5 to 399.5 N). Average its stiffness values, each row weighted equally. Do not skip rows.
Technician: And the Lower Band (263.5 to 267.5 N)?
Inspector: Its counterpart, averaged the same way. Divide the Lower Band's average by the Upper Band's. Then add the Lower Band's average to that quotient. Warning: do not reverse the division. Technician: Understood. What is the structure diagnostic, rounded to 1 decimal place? 45.6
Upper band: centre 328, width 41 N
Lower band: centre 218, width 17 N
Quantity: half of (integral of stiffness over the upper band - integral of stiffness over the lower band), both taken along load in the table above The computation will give 649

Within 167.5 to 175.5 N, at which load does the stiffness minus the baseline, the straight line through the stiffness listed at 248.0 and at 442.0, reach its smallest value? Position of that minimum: 175.0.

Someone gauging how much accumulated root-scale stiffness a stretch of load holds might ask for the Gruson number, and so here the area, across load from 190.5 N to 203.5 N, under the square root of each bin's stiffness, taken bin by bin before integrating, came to 87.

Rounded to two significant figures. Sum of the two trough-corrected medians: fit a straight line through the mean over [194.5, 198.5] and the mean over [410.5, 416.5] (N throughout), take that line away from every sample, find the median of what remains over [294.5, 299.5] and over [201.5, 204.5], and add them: -25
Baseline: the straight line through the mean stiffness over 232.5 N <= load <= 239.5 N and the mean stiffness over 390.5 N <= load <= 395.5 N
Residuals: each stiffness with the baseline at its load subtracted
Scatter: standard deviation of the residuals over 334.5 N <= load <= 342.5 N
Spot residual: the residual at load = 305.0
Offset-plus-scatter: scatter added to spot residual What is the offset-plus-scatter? -12.0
